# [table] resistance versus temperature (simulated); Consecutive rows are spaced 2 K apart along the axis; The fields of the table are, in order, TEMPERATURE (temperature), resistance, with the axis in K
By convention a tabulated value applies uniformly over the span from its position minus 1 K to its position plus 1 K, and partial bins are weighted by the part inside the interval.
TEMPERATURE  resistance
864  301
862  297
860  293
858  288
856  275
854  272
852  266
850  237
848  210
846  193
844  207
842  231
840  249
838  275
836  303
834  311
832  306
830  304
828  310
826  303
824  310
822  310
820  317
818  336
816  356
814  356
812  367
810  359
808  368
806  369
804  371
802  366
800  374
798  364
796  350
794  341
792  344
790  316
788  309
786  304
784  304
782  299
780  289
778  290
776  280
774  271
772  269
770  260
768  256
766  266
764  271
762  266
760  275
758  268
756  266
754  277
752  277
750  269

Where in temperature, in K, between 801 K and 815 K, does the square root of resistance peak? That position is 804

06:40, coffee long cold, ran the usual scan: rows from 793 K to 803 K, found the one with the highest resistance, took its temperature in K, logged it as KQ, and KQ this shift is 800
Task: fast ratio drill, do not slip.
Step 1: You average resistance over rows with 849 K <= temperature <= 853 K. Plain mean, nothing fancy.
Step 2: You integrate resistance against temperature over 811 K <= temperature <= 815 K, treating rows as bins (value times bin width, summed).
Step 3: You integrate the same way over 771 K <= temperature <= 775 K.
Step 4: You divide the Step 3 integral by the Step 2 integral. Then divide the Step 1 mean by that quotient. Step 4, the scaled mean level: 337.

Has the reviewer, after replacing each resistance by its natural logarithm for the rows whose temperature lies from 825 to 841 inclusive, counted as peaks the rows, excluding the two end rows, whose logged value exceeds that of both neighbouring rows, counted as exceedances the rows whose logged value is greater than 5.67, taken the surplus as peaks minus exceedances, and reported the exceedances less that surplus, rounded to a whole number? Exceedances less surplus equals 10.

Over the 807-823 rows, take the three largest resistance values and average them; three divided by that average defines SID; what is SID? 0.0082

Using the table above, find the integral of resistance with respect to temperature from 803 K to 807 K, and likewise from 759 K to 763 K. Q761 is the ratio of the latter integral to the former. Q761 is 0.73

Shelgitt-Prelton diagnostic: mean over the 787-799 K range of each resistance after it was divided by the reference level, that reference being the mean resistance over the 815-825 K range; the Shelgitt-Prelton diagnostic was 1.04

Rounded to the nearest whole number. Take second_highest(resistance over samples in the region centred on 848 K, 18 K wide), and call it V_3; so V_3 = 272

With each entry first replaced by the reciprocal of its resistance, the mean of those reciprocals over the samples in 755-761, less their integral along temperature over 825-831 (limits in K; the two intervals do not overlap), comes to -0.016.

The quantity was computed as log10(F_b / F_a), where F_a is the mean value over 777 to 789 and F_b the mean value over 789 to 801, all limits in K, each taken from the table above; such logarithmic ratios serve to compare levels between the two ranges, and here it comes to 0.07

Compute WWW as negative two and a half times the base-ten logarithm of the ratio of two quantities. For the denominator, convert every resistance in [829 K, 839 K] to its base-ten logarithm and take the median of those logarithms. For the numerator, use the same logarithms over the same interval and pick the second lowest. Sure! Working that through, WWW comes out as 0.001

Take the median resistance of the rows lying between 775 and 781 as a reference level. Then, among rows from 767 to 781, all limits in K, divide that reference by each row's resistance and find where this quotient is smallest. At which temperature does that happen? 778 K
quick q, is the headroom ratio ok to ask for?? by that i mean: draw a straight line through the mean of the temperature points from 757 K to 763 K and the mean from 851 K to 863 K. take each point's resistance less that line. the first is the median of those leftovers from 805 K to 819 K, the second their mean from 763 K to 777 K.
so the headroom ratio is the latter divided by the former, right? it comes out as 0.0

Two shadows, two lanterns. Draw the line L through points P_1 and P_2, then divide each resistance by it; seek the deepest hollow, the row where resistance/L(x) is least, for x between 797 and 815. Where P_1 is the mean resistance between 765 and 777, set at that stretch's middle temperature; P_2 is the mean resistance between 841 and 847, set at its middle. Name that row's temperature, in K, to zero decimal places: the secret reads 798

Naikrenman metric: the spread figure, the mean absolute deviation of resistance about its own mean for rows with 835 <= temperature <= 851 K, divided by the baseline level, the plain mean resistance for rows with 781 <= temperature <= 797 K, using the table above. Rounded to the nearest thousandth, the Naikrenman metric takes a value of 0.088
